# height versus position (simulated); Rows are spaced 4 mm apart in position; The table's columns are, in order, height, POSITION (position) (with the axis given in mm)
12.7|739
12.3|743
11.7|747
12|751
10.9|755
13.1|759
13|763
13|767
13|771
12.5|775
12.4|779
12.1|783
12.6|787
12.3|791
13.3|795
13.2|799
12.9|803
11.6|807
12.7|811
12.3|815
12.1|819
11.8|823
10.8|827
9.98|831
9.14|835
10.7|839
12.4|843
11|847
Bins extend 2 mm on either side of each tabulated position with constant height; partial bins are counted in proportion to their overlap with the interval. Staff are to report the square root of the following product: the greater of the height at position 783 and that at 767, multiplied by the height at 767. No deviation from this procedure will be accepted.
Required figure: 13.0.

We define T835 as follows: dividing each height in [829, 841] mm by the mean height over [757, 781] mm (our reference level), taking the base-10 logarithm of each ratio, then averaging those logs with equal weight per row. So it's -0.112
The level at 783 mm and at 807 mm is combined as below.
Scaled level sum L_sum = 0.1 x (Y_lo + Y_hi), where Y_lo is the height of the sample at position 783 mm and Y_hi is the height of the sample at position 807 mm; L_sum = 2.37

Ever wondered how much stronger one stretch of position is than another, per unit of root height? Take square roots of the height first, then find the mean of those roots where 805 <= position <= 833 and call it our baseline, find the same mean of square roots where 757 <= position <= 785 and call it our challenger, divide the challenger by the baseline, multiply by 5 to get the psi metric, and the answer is 5.24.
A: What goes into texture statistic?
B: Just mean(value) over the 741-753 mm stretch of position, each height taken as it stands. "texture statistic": 12.0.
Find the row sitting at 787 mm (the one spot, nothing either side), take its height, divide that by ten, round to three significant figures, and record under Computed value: 1.26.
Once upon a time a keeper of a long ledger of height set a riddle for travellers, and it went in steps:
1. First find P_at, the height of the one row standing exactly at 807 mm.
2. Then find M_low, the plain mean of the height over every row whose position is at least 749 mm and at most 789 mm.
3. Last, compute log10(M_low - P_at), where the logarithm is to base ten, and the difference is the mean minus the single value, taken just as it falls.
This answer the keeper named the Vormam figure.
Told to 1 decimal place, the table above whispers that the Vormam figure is -0.1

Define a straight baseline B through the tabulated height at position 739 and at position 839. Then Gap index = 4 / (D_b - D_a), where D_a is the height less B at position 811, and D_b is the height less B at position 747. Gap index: -2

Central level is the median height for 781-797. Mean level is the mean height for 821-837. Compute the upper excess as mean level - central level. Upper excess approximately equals -2.0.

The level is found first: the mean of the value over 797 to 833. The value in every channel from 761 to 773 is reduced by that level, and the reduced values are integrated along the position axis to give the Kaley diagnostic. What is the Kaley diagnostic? 13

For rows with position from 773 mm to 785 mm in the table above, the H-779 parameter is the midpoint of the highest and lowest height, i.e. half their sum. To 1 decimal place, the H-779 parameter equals 12.3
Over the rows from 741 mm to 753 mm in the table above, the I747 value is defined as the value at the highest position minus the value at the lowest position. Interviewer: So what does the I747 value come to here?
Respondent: -0.3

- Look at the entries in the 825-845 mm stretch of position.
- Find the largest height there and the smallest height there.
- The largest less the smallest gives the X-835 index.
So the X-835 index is 3.3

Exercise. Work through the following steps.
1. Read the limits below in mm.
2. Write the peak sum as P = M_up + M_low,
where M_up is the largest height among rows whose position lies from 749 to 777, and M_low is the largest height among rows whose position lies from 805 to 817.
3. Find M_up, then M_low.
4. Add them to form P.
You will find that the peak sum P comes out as 25.8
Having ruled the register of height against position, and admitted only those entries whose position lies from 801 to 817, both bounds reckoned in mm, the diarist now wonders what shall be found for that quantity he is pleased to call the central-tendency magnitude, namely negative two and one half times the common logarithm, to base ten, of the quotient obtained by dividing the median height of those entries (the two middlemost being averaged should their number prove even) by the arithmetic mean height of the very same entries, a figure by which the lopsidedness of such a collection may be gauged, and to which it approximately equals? -0.0109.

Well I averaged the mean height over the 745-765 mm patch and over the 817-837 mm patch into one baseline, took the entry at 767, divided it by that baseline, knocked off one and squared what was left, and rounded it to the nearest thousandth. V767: 0.018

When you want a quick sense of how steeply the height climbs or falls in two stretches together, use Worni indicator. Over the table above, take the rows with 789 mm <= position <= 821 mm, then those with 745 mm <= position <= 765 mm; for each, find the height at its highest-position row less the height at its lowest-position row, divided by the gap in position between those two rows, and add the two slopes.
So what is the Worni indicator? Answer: 0.074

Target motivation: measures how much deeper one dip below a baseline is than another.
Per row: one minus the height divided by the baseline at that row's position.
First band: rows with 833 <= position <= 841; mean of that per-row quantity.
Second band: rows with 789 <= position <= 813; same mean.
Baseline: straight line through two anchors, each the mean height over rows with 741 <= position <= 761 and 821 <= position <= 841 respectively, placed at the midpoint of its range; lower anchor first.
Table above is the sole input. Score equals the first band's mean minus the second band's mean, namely 0.19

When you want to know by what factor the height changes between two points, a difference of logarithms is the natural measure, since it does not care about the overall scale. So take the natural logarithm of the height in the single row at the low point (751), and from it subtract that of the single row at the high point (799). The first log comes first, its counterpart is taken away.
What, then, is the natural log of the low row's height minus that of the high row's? -0.10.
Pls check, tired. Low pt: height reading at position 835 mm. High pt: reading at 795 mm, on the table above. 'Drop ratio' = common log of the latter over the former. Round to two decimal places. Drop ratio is 0.16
